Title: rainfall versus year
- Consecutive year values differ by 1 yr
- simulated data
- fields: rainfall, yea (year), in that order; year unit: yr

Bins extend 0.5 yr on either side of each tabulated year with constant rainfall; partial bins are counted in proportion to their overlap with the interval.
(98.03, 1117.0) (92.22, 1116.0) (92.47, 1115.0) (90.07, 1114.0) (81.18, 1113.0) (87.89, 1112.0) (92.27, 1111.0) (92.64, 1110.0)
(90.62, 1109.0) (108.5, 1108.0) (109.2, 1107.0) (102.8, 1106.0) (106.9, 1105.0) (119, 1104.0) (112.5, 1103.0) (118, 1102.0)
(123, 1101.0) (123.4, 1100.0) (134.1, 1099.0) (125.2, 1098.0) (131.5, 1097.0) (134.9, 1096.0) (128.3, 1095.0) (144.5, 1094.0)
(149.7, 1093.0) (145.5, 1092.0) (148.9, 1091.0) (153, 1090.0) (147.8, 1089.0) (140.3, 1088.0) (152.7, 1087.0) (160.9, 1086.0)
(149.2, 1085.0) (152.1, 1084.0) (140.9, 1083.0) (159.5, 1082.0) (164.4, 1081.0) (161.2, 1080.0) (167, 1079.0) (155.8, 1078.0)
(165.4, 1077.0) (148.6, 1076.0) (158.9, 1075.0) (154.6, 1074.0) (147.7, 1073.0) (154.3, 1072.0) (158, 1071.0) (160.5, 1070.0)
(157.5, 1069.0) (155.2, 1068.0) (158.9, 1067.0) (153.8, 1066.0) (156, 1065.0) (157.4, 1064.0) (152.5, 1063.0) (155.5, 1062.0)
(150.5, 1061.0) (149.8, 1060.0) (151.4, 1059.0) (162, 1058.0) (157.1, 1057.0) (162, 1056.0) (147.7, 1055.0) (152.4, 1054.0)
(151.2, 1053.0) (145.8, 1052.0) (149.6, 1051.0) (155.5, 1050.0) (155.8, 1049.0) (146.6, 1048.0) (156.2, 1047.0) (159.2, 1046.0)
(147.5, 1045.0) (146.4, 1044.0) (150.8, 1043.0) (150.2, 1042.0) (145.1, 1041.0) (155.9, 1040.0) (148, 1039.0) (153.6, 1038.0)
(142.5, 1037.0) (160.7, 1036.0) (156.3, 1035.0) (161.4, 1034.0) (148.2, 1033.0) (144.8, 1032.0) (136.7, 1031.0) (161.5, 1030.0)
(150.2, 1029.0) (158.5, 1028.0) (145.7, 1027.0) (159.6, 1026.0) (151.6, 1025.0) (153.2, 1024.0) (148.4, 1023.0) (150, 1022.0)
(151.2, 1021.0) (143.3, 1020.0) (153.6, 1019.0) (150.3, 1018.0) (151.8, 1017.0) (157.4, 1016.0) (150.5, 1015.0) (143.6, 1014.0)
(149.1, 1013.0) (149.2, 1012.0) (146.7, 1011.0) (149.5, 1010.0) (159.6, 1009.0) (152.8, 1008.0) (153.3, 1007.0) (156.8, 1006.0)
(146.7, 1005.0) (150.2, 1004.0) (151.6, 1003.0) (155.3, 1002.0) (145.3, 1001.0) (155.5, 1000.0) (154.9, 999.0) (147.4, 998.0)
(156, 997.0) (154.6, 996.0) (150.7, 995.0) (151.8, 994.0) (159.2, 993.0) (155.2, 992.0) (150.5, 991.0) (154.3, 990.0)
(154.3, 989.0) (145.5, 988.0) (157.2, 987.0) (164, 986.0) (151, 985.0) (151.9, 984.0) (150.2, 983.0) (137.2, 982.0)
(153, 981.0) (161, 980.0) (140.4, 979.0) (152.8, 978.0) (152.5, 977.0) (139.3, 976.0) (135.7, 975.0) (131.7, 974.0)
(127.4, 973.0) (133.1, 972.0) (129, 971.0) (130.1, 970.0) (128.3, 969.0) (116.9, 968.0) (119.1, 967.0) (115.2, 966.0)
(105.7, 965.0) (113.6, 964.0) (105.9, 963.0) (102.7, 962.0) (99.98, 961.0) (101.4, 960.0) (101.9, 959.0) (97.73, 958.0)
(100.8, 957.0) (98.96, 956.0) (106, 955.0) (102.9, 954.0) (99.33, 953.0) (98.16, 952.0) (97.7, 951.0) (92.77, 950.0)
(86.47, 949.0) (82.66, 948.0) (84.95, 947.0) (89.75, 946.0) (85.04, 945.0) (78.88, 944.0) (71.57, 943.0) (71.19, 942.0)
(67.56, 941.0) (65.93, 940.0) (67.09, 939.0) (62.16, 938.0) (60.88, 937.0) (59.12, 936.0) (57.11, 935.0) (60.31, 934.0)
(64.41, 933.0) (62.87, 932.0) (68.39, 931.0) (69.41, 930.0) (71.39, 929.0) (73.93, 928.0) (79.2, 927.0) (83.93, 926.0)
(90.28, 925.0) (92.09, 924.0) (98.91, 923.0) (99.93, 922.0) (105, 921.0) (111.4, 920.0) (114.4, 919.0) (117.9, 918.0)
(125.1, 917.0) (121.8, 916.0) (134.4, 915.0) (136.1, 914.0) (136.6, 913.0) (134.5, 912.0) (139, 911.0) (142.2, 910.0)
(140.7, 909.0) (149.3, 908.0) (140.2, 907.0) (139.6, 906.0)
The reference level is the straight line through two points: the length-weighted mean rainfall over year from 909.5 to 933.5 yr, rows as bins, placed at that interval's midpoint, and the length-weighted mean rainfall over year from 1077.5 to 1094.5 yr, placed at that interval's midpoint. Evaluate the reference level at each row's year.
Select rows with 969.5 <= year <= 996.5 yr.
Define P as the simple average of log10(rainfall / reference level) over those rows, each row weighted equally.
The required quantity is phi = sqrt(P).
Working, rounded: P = 0.08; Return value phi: 0.29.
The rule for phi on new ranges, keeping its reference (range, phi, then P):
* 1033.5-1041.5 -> 0.21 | 0.04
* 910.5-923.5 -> 0.27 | 0.07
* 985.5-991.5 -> 0.31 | 0.10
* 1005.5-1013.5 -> 0.26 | 0.07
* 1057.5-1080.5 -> 0.16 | 0.02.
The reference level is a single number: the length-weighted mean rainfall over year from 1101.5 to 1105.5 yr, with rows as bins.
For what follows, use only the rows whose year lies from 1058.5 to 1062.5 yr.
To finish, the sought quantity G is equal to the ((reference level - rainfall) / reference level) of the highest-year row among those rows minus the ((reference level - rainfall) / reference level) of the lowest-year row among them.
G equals -0.036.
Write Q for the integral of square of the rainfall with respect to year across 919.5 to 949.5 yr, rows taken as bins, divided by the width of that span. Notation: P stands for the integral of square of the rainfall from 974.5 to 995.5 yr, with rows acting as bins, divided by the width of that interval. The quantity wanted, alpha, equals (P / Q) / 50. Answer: 0.07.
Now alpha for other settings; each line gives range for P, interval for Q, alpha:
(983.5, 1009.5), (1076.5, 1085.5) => 0.02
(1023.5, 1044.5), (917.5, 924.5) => 0.04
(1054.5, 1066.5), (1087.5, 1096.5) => 0.02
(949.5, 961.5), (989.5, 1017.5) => 0.01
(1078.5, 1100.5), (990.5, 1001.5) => 0.02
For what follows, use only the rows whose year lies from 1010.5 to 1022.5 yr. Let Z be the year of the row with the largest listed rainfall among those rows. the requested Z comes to 1016.0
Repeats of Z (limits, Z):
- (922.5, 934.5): 923.0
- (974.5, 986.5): 986.0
